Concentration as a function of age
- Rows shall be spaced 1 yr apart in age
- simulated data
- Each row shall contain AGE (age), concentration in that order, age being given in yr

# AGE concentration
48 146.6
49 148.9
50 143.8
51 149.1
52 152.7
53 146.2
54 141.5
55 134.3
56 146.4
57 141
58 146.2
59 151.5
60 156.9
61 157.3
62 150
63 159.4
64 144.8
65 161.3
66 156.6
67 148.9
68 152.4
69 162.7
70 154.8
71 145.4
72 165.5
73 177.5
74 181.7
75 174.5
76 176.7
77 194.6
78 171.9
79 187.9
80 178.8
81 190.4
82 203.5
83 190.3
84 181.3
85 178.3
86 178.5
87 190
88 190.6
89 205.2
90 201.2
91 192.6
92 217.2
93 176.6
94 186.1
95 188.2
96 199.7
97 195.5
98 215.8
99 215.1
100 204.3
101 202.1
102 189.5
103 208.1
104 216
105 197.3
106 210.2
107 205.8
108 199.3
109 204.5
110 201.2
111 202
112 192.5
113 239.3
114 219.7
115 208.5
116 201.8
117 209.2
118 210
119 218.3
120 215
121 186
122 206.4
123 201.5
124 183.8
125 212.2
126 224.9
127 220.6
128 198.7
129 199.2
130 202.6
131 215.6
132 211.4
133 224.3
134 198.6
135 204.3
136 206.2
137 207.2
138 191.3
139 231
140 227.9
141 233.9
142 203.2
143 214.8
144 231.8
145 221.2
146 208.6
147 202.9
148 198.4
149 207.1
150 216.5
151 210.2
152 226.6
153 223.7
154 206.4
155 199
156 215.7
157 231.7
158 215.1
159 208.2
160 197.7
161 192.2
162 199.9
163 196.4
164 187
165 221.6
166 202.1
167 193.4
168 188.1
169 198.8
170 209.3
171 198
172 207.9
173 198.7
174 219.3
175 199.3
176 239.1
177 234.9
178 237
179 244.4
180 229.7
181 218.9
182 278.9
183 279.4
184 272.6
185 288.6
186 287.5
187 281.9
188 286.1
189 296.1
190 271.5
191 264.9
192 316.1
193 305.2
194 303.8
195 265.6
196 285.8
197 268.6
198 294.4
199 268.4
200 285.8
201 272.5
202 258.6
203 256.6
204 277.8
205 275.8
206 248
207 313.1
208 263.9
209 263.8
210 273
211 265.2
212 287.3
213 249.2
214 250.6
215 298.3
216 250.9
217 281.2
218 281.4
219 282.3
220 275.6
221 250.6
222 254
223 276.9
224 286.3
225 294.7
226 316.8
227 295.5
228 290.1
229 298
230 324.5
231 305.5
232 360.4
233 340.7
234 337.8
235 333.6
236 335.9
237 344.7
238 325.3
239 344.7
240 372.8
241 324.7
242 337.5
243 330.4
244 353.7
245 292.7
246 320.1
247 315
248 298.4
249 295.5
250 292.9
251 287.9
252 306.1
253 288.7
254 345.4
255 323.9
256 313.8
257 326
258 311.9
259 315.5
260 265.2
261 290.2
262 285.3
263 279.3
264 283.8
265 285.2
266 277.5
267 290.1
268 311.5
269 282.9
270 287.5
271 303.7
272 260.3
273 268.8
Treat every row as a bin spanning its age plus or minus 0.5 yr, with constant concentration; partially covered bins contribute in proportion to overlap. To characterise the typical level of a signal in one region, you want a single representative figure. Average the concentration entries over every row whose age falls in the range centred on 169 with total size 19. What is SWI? 206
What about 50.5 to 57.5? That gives 144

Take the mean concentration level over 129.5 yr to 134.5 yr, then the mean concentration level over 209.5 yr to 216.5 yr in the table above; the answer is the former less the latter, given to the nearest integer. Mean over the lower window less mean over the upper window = -57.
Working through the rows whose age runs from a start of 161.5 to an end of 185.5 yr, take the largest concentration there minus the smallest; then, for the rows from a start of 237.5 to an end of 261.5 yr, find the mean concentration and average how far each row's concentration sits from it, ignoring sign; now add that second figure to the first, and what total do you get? 121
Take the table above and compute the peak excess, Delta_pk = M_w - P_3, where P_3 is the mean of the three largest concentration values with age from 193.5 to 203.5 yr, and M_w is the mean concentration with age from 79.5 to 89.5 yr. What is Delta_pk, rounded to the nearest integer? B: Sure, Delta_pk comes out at -106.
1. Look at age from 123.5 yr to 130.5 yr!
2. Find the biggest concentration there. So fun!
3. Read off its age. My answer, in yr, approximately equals 126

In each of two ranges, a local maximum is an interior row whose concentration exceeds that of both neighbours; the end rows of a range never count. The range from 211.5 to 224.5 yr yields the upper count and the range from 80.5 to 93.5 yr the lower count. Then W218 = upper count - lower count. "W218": -1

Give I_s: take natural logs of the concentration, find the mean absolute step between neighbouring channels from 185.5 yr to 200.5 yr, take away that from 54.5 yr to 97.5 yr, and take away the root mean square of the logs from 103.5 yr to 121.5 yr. -5.33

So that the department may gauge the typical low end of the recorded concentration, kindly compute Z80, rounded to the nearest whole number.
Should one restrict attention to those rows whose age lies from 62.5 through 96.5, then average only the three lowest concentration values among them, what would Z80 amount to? 146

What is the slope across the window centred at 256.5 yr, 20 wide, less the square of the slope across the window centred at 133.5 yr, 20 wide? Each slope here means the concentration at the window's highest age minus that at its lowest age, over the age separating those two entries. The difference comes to -4.6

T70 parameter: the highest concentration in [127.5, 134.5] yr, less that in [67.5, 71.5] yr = 62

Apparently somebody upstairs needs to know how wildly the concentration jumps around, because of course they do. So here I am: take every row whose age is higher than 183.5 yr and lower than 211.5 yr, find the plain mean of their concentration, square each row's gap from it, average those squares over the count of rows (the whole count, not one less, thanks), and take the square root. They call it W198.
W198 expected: 17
